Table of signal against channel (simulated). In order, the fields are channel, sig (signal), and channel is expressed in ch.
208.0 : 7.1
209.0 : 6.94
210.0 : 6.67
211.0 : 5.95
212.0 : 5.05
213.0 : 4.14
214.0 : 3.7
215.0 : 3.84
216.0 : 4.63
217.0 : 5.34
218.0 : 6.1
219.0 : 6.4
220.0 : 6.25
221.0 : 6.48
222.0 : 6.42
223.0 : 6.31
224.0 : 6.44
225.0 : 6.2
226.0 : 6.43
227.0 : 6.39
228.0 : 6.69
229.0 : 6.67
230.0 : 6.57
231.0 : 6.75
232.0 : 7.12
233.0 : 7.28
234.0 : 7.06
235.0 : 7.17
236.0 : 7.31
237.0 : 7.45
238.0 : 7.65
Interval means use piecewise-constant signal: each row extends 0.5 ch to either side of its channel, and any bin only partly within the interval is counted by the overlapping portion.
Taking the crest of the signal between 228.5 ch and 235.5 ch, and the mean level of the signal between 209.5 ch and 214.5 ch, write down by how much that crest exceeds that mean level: 2.18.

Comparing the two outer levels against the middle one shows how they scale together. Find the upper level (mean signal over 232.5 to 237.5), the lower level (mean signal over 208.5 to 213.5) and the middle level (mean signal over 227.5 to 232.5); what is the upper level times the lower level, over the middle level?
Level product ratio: 6.2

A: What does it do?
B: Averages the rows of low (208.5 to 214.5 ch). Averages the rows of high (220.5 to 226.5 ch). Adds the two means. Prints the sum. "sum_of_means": 11.8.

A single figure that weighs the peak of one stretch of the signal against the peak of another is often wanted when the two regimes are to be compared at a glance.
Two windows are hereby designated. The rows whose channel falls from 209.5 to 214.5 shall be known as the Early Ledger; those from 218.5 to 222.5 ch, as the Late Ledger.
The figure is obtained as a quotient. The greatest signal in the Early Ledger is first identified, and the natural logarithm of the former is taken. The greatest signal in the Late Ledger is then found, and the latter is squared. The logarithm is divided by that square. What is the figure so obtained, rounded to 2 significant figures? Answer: 0.045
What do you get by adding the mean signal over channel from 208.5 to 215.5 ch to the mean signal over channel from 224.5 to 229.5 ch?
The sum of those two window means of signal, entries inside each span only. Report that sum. 11.7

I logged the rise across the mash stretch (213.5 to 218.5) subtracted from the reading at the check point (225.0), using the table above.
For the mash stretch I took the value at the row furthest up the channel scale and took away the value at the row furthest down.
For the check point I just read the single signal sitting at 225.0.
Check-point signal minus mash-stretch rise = 3.8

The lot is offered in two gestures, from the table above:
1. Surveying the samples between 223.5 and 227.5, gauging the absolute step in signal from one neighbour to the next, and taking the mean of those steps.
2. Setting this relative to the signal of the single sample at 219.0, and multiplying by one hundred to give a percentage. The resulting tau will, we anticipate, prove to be 2.7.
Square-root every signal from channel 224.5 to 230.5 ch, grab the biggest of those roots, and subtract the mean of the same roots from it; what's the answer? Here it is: 0.039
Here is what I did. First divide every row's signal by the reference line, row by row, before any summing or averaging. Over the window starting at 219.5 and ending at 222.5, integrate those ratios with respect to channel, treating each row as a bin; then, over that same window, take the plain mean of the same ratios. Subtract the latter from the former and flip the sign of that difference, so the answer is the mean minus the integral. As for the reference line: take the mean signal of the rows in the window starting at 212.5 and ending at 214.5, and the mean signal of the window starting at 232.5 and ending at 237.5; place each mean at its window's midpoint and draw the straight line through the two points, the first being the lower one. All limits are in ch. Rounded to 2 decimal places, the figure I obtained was -2.51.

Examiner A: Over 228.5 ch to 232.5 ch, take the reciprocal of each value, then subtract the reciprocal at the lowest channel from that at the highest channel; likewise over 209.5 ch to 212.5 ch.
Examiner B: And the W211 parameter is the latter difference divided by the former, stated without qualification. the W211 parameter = -5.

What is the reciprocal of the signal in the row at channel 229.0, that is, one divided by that 0.150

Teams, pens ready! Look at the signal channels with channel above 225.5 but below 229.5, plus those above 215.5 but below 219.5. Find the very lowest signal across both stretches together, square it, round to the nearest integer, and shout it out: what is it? 21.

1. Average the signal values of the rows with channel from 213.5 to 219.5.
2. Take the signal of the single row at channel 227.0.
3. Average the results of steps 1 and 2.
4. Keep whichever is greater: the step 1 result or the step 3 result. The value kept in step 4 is 5.70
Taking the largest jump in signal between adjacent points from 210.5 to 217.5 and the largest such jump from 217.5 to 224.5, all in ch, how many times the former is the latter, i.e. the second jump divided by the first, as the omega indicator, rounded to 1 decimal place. 0.3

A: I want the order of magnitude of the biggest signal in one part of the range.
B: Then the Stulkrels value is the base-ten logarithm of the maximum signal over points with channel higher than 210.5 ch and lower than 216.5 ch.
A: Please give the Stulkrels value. 0.77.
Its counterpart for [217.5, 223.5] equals 0.81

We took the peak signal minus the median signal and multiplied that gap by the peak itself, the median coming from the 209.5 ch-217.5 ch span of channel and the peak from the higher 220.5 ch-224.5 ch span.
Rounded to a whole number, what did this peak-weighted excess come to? 11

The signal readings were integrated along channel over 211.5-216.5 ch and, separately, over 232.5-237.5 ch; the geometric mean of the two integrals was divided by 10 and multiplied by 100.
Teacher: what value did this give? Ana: 278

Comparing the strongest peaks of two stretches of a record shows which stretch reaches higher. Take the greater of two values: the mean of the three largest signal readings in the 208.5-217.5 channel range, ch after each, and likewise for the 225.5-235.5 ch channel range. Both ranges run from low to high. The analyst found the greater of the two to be 7.19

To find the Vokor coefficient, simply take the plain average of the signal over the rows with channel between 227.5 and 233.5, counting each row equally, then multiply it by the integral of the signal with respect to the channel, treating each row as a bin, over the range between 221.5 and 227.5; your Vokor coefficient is 261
